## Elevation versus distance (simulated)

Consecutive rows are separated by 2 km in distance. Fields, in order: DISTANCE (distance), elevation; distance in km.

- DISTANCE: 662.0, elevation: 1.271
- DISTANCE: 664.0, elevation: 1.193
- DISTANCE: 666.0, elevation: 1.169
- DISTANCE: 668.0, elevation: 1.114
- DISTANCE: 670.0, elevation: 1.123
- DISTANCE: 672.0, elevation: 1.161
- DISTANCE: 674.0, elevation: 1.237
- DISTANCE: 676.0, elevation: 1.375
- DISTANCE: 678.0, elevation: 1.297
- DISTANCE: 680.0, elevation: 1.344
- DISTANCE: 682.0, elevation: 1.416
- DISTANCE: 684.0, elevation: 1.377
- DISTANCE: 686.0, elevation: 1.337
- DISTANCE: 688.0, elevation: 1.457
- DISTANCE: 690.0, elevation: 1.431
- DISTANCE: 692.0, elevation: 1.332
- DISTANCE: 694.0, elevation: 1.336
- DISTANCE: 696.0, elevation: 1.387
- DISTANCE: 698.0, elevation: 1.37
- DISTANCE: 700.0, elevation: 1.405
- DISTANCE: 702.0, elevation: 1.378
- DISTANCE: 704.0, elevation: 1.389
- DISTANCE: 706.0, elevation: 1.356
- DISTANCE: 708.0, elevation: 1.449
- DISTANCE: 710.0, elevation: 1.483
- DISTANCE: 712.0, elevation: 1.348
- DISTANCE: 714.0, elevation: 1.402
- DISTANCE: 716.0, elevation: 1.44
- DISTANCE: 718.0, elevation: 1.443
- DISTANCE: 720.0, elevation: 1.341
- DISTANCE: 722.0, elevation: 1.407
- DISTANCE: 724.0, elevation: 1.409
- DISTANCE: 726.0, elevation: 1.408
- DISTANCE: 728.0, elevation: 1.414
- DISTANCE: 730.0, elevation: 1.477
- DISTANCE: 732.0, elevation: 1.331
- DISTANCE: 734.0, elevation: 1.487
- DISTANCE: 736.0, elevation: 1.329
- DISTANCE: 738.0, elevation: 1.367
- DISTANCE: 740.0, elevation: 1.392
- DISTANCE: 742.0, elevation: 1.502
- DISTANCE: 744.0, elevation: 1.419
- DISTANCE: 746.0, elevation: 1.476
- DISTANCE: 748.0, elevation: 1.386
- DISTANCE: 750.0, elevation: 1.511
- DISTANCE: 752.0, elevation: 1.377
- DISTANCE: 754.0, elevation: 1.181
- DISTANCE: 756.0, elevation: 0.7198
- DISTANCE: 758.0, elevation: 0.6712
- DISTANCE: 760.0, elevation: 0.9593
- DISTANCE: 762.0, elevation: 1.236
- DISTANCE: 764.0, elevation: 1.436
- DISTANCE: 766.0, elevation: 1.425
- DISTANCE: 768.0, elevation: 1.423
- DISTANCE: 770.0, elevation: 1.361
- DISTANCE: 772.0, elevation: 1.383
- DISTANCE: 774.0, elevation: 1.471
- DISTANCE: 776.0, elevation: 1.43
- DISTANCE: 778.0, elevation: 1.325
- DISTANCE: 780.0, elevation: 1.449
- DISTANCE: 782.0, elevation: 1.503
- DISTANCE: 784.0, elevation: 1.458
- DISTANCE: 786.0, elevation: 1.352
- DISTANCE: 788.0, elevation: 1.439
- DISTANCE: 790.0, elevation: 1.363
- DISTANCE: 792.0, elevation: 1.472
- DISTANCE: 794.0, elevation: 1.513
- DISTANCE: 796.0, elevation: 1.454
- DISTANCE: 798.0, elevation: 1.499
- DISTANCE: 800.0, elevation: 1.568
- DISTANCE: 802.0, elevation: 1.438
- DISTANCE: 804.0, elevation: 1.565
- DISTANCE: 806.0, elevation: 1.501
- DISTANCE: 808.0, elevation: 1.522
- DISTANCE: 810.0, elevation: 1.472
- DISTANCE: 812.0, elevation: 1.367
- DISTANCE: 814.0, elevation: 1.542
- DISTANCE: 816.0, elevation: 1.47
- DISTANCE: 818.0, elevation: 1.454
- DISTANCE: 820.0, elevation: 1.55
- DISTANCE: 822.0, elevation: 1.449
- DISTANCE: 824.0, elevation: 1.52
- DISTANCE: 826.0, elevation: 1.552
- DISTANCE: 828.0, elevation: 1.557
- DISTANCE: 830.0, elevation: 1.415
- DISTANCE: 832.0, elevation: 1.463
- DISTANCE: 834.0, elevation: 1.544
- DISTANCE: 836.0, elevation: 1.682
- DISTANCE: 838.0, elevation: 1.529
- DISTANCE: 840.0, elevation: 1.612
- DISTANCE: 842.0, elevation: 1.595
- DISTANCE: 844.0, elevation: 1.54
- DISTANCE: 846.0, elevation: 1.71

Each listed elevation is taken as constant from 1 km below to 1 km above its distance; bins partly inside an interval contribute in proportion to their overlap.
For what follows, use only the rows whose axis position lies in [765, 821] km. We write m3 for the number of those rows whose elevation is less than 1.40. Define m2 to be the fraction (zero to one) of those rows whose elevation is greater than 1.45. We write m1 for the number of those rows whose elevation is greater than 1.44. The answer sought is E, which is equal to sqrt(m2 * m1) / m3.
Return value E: 0.52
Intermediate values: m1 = 17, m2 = 0.57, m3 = 6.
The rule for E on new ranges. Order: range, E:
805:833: 3.07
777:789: 0.50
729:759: 0.14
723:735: 0.82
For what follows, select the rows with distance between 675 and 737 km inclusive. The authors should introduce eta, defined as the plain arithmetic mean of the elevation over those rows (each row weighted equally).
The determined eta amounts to 1.39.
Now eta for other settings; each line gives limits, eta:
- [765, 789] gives 1.42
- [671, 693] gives 1.34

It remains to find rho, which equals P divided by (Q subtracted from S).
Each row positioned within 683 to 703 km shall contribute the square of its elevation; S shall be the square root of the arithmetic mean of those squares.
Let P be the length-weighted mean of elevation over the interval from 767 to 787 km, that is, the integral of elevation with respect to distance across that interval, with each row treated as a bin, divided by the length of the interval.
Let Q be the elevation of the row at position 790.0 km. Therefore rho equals 76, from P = 1.42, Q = 1.363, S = 1.38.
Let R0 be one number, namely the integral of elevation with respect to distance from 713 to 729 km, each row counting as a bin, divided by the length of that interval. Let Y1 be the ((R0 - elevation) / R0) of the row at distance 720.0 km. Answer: 0.05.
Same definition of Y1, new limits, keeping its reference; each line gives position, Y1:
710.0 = -0.05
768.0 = -0.01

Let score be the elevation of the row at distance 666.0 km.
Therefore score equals 1.169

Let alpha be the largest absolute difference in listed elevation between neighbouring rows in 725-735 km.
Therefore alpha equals 0.16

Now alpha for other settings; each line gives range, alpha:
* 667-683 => 0.14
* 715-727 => 0.10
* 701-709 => 0.09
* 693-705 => 0.05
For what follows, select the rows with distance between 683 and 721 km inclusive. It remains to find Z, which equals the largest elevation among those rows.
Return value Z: 1.483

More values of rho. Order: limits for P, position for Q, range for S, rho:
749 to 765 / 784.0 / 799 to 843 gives 19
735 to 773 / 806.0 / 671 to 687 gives -7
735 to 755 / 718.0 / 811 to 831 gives 30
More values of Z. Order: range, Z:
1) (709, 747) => 1.502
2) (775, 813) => 1.568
